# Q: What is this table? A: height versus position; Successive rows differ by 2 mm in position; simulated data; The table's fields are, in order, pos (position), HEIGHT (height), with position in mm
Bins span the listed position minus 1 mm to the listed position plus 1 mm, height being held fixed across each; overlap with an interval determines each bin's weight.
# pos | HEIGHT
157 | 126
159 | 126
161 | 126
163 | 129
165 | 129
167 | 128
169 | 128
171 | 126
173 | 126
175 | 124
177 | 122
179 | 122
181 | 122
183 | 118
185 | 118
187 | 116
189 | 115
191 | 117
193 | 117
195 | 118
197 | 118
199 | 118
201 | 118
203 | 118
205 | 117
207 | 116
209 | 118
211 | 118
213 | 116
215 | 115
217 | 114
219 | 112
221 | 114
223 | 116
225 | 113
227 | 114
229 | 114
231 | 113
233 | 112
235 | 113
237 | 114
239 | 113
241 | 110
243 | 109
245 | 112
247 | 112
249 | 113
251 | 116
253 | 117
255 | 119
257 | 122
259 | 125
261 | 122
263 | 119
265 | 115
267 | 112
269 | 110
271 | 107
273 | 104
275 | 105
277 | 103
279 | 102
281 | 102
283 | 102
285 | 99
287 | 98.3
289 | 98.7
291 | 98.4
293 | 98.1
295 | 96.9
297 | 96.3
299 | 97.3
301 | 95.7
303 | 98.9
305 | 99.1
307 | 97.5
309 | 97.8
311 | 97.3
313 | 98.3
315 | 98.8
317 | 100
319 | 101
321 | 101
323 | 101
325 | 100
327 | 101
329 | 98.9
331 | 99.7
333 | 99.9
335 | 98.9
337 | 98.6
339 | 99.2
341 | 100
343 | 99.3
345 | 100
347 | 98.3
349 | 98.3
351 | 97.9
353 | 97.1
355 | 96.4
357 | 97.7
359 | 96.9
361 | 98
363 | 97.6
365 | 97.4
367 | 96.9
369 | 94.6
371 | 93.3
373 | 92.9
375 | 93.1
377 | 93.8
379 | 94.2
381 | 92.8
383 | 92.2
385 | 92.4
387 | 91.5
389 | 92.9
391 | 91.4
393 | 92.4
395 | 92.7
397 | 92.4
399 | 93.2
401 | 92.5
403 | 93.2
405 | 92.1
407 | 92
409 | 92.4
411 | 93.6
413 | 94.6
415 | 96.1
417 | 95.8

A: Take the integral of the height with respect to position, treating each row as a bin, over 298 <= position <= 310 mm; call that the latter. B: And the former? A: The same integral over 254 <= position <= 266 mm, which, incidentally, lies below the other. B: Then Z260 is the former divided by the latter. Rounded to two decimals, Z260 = 1.23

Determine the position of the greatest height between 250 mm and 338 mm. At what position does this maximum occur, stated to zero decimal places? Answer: 259 mm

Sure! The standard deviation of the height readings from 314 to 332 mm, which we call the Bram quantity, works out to 0.9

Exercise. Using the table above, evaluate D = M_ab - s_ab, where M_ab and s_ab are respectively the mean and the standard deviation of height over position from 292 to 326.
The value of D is 97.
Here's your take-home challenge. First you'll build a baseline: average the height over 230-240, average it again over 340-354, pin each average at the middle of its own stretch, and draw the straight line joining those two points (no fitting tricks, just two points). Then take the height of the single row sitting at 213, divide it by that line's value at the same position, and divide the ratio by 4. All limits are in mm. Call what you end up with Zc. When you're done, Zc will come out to 0.250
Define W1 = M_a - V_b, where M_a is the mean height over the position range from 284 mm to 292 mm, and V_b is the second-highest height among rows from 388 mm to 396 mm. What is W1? 5.9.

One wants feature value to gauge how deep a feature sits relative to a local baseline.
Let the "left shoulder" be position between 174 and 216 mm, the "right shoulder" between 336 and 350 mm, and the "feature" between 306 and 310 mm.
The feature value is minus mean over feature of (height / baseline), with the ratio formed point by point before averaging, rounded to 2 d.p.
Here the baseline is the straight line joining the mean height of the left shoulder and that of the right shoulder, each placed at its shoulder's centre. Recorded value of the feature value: -0.94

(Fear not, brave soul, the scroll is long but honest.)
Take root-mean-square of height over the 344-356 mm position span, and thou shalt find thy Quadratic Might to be 98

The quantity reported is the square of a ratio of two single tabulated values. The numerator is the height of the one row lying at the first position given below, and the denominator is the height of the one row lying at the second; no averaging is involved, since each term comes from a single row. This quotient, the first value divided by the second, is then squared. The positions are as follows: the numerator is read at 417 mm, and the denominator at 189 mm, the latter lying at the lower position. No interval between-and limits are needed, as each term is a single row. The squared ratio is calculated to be 0.69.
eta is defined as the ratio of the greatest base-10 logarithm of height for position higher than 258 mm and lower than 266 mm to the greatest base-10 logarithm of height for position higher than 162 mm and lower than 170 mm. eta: 0.99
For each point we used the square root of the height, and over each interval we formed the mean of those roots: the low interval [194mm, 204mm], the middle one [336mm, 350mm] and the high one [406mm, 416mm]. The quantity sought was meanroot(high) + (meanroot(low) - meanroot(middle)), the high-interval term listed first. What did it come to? 10.59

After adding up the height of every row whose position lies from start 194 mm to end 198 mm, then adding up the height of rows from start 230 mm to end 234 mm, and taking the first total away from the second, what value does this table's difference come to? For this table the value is -11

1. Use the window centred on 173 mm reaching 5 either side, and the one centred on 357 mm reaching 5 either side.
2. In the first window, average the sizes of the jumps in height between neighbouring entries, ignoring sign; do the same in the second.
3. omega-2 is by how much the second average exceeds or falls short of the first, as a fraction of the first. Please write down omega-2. -0.35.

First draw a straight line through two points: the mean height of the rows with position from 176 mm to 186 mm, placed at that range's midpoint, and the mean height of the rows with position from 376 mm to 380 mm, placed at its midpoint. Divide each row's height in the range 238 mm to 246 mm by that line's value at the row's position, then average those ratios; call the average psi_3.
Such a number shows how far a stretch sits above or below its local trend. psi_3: 0.99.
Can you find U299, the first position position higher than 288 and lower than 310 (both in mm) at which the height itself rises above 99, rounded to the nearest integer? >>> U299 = 305 mm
